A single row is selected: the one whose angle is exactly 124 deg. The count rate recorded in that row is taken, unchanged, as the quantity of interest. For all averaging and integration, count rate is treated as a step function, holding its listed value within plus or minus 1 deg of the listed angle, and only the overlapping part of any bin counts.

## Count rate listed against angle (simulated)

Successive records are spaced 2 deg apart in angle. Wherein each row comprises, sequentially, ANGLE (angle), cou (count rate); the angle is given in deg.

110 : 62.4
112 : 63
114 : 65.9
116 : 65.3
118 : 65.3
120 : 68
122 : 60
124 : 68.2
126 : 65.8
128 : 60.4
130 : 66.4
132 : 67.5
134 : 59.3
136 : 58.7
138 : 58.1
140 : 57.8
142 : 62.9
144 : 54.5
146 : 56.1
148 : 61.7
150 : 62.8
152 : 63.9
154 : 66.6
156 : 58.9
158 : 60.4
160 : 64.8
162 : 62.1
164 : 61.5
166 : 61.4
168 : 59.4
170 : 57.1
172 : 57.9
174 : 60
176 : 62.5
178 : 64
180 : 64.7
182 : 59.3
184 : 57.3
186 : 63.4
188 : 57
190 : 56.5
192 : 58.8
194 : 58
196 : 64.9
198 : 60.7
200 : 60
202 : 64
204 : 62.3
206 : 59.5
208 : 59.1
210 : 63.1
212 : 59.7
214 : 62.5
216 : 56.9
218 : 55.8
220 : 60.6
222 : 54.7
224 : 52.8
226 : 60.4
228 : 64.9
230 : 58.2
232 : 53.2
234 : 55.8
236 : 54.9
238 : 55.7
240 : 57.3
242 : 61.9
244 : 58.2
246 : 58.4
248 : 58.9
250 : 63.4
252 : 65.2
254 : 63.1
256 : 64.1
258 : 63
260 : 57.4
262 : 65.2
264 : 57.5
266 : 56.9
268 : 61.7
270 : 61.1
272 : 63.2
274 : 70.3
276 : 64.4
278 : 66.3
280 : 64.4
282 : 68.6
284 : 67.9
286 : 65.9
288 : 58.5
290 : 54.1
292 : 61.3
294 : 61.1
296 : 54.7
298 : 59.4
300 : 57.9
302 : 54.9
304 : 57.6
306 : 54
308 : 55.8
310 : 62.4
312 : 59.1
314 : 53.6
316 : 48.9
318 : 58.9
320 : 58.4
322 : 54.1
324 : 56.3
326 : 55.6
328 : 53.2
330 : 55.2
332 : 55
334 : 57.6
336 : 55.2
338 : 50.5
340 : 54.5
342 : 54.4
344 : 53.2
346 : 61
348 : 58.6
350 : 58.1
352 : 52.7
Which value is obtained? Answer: 68.2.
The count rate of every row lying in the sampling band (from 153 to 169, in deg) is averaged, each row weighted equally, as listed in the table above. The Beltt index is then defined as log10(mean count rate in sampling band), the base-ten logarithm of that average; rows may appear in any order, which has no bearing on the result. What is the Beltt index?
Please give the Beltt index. 1.79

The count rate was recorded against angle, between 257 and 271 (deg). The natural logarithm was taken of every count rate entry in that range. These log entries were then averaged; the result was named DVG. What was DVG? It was 4.10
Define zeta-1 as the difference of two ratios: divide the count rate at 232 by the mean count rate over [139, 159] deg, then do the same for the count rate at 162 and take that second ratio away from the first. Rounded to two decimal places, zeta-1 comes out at -0.15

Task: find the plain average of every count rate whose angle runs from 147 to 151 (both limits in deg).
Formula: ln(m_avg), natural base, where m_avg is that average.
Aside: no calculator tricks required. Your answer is 4.13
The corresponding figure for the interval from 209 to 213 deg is 4.12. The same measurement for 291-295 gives 4.11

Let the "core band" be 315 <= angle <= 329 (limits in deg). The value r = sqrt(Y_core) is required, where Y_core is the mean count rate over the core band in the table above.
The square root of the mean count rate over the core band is 7.42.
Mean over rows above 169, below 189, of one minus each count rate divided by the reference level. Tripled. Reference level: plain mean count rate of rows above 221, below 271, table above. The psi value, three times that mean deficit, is -0.05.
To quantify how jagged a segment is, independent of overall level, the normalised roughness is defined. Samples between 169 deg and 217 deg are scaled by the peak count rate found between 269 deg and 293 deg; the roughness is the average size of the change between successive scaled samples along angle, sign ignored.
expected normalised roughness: 0.0418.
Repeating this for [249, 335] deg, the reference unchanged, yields 0.0497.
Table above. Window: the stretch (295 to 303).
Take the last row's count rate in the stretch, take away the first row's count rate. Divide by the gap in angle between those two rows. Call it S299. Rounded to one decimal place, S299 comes 0.0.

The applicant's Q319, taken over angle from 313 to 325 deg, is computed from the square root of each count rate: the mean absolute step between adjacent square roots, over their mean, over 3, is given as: 0.013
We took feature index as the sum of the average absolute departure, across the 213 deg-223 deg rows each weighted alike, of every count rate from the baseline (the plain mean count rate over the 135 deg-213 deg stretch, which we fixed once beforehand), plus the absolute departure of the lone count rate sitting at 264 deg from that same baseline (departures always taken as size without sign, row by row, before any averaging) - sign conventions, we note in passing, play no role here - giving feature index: 6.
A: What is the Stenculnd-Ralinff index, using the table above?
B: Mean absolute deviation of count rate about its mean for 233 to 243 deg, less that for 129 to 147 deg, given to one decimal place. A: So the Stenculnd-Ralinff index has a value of -1.7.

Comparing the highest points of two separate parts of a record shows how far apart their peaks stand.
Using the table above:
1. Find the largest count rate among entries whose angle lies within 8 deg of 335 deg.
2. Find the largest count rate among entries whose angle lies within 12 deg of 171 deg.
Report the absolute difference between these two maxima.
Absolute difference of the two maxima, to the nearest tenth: 7.2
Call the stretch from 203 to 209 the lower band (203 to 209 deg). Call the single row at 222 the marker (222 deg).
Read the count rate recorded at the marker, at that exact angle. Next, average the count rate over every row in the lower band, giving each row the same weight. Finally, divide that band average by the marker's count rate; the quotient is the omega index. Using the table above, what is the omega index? 1.10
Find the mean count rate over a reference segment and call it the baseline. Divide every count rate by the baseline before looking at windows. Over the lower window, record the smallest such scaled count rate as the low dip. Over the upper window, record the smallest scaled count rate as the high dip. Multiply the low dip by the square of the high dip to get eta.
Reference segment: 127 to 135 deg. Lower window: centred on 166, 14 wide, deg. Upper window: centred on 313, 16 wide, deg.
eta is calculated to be 0.54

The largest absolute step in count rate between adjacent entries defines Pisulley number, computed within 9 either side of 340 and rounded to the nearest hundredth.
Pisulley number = 7.80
